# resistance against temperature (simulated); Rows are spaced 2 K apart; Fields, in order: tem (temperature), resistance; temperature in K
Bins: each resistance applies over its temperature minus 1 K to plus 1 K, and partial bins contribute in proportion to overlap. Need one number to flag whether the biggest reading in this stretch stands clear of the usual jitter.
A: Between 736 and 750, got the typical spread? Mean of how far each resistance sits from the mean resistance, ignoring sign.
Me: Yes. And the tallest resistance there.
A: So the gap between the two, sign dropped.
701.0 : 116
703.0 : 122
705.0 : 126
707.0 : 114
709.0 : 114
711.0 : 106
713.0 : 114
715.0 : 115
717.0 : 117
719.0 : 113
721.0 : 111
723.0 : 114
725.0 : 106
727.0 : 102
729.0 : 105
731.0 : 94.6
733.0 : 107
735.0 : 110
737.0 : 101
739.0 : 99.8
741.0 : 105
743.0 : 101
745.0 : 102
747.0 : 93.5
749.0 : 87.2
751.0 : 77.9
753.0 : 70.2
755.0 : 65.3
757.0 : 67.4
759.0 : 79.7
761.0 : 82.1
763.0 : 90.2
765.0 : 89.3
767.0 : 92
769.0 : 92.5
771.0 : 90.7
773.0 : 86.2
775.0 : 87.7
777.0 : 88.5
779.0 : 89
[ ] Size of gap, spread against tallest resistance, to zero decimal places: 100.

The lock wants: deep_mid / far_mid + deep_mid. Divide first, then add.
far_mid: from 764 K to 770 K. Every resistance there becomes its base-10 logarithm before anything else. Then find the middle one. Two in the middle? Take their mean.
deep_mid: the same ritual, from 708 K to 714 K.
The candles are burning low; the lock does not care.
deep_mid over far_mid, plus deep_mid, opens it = 3.10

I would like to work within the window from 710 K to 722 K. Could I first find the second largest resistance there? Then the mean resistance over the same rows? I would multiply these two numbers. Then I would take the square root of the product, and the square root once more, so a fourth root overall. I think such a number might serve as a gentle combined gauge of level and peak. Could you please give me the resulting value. 10.7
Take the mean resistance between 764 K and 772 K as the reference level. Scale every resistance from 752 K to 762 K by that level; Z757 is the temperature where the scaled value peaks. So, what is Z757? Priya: 761.0 K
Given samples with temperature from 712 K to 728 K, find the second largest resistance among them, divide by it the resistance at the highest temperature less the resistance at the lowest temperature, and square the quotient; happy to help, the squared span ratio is 0.011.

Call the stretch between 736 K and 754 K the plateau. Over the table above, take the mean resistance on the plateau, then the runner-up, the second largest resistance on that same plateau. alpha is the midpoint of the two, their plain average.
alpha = 98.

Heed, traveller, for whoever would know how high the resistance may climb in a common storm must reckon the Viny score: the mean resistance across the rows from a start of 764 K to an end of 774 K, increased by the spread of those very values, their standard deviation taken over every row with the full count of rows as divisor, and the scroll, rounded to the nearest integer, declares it 92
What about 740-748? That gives 105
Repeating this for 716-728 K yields 116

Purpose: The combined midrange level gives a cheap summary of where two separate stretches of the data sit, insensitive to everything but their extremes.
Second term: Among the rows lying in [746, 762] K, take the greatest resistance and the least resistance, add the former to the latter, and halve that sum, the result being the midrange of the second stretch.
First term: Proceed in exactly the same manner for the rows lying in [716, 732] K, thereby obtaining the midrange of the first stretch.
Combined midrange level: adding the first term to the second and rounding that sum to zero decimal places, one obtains 185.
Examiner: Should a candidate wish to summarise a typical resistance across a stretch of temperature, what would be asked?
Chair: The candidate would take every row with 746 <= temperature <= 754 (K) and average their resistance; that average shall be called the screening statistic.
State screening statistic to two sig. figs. 82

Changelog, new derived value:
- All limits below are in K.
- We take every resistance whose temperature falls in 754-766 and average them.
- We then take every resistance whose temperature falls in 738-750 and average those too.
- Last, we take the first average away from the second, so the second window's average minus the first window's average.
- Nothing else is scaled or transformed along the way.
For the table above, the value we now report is 19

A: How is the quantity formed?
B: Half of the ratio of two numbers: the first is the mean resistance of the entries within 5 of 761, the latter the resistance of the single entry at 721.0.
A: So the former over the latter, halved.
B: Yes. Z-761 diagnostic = 0.37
